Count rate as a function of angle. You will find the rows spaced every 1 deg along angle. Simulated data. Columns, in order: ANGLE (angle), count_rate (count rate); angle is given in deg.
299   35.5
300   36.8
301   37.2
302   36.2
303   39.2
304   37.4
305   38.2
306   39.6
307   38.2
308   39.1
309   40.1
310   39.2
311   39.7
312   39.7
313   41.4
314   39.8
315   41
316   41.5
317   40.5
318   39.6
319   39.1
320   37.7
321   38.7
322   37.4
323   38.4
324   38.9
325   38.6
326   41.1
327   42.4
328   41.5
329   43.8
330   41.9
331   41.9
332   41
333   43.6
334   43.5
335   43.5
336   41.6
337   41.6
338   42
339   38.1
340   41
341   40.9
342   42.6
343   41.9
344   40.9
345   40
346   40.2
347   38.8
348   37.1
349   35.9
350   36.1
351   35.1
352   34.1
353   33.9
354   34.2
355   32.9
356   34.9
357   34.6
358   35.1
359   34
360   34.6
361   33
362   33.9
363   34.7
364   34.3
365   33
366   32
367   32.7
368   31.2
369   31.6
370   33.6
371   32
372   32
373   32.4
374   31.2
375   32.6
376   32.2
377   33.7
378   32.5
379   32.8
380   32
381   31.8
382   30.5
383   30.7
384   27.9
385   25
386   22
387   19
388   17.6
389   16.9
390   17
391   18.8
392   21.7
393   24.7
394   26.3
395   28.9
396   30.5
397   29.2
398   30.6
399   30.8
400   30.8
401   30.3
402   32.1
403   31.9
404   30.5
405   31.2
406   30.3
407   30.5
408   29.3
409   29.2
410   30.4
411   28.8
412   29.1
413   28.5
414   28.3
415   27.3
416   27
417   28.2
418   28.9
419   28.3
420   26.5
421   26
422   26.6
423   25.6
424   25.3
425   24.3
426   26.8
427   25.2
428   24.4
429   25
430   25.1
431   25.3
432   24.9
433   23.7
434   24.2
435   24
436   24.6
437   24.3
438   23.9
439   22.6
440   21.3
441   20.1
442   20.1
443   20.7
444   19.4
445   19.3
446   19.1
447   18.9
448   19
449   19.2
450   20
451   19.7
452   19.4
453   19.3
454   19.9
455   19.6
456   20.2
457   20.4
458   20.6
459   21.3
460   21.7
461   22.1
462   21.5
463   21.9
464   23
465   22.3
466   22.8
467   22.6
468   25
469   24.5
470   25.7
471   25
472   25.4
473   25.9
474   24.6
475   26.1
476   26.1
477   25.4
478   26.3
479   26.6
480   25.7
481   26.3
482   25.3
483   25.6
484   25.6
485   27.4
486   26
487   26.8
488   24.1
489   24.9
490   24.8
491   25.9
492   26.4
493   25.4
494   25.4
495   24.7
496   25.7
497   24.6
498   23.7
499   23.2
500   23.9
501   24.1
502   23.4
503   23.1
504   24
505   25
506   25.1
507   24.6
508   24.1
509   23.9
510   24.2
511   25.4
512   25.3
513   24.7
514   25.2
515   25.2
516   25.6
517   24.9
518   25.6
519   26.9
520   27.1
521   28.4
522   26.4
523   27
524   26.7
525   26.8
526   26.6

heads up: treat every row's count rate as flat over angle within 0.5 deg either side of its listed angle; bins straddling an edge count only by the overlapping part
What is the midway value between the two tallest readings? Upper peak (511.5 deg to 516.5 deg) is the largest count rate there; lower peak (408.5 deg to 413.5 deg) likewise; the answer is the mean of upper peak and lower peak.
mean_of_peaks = 28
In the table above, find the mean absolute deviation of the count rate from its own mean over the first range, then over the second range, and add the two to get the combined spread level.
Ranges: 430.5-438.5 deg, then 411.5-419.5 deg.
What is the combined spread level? 0.95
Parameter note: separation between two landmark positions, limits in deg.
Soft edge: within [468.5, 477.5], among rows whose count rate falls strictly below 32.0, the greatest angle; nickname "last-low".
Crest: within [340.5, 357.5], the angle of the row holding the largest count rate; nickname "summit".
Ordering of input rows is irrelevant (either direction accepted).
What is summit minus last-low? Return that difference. -135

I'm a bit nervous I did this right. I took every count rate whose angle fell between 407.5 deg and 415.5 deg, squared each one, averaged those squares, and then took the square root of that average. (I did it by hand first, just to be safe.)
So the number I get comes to 28.9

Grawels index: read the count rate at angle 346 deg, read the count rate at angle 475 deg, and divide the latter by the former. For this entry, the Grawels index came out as 0.65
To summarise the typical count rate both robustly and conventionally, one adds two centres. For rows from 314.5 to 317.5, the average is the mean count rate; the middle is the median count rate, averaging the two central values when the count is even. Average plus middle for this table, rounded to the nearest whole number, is 82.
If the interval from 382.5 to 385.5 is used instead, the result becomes 56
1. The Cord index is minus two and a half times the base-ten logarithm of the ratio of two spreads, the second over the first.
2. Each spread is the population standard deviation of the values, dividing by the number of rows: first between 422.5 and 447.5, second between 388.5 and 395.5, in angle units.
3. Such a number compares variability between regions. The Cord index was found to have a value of -0.66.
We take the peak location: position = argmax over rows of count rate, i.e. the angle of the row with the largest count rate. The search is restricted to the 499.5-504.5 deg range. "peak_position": 501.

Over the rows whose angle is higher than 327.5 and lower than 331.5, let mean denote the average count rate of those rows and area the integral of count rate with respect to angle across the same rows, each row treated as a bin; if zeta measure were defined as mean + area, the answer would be 211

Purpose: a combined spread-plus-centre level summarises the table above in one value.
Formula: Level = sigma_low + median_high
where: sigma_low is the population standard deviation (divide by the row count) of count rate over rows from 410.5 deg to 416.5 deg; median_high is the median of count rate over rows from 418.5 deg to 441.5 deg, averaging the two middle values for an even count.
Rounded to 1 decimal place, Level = 25.7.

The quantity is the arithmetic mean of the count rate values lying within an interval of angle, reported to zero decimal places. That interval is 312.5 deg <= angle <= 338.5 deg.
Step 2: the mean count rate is 41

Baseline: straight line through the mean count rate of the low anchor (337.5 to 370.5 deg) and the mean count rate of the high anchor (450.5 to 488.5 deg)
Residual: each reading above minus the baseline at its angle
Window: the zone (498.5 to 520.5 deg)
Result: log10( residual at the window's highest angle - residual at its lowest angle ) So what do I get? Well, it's 0.8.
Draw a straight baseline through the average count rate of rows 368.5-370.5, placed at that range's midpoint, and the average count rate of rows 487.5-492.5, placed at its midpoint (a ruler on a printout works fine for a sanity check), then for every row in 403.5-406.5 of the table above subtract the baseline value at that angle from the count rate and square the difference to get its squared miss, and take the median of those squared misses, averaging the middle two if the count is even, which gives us 0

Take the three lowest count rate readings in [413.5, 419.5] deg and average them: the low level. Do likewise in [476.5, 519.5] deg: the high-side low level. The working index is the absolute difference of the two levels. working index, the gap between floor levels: 4.3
